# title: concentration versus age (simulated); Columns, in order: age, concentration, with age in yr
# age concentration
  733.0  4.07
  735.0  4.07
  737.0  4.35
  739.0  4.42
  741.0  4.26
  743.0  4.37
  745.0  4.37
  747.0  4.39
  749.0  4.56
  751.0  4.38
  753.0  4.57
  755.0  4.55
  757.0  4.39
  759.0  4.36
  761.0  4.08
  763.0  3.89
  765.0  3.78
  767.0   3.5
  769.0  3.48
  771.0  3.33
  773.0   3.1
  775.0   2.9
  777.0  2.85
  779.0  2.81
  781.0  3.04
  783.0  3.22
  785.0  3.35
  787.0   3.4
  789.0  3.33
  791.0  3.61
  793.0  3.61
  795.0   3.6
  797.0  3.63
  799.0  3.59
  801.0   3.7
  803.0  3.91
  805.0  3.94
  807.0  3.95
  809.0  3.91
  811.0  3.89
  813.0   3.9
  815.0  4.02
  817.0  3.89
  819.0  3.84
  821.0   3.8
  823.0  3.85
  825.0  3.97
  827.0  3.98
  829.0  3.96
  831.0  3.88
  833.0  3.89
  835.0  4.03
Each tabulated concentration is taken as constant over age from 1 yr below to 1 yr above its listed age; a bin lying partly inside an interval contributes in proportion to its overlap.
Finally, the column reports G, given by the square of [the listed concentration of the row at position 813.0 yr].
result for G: 15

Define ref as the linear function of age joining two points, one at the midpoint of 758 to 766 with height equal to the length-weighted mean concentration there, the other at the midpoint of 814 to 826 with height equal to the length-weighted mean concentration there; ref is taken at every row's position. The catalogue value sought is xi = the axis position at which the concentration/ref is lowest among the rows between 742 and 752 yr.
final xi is 743.0 yr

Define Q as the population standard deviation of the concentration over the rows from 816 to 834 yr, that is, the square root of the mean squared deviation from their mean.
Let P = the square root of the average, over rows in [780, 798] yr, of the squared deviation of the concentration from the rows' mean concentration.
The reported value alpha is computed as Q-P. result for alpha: -0.14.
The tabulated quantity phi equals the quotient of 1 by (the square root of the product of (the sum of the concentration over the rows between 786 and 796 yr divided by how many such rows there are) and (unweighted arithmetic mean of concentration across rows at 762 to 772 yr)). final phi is 0.281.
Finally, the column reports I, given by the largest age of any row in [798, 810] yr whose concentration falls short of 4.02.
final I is 809.0 yr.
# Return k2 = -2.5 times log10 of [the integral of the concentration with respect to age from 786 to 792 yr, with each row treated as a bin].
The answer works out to -3.3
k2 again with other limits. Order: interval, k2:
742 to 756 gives -4.5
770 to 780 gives -3.7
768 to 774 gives -3.2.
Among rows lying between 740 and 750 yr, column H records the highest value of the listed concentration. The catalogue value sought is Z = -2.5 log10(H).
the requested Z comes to -1.65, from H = 4.56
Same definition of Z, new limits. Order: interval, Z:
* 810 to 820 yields -1.51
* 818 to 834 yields -1.50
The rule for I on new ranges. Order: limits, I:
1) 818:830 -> 829.0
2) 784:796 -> 795.0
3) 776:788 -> 787.0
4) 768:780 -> 779.0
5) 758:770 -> 769.0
